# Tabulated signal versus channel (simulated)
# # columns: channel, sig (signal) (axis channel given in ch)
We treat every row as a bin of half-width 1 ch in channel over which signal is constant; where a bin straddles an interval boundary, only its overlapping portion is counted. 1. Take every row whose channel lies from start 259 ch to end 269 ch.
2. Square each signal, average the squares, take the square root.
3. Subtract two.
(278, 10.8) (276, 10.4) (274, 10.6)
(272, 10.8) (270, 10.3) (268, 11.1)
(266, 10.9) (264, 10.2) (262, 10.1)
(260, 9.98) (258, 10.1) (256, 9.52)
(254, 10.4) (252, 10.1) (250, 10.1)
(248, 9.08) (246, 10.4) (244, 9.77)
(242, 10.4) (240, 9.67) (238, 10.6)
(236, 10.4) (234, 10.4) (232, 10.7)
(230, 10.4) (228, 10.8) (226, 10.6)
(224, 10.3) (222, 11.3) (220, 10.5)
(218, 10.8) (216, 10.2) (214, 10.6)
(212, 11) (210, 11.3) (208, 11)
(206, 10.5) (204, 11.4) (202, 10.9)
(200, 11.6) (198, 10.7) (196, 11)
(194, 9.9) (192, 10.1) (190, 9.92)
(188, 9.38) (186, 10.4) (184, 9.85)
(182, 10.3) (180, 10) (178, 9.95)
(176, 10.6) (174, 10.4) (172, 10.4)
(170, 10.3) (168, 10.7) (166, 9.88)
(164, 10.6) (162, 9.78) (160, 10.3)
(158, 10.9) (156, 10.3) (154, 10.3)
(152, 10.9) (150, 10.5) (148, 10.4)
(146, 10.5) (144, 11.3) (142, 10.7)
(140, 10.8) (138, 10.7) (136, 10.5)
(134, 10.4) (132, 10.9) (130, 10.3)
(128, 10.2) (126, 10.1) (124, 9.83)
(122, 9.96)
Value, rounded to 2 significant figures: 8.5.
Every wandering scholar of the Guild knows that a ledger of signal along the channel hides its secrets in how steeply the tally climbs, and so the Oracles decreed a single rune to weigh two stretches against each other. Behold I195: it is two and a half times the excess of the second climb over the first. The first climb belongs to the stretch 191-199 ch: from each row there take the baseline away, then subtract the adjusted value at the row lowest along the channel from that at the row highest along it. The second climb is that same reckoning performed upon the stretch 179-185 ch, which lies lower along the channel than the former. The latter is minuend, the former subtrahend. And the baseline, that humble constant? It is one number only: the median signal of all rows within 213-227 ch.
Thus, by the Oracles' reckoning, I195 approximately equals -1.9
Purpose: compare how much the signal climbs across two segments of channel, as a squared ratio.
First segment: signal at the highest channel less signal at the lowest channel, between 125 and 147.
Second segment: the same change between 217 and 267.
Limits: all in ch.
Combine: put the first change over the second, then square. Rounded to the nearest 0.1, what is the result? 16.0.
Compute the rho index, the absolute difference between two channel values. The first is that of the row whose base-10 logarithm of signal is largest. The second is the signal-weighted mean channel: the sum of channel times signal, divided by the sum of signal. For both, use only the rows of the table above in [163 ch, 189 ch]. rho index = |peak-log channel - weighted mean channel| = 7.9 ch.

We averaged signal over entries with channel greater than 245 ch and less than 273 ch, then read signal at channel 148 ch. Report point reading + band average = 20.6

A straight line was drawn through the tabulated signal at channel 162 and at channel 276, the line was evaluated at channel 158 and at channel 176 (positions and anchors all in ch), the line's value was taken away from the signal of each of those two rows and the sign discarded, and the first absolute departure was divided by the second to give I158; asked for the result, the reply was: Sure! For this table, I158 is 1.5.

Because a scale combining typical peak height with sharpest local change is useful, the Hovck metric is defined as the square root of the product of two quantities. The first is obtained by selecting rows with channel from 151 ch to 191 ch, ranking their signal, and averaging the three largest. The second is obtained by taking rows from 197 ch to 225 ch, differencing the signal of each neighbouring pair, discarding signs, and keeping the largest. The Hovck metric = 3.29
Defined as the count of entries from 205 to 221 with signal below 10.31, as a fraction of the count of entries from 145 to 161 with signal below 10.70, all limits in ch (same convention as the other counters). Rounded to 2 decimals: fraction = 0.17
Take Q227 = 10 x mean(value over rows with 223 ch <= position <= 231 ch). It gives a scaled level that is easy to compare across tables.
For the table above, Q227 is 105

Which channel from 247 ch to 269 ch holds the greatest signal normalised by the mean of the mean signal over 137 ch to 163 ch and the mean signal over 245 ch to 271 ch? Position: 268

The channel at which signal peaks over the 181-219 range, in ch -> 200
